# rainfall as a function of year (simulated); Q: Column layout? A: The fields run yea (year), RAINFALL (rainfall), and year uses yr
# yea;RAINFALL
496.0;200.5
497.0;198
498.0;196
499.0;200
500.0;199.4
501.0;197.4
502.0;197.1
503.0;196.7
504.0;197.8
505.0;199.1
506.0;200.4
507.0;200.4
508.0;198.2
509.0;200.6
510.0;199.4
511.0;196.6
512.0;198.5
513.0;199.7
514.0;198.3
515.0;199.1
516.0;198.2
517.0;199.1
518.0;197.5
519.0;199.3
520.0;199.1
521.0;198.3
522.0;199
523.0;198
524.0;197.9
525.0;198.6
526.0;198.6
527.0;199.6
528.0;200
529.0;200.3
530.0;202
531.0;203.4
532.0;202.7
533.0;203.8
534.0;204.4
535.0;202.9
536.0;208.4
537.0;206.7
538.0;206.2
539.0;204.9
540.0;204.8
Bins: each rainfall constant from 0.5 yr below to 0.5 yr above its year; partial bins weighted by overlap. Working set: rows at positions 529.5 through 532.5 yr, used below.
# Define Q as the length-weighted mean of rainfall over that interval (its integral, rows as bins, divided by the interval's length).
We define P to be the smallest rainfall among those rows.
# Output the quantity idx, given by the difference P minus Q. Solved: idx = -0.70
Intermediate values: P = 202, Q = 203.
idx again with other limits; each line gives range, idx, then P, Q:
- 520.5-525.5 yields -0.46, 197.9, 198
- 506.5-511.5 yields -2.44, 196.6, 199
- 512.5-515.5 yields -0.73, 198.3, 199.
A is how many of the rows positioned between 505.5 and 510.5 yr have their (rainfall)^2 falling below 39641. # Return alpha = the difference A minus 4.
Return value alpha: -3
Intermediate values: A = 1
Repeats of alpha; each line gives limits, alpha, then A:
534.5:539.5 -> -4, 0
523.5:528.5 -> -1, 3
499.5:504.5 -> 0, 4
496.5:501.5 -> -1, 3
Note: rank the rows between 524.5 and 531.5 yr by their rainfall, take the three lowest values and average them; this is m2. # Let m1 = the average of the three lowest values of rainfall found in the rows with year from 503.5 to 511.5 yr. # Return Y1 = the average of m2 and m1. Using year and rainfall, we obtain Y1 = 198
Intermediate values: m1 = 198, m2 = 199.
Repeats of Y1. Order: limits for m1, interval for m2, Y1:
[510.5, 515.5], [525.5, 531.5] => 199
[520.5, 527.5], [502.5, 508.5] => 198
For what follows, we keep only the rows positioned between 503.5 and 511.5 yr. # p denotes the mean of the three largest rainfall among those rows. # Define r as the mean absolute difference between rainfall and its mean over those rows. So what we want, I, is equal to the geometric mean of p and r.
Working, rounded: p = 200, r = 1.1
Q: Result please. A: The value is 15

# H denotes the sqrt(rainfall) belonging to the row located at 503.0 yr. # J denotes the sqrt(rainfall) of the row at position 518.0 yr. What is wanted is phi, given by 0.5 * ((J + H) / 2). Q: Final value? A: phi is 7.02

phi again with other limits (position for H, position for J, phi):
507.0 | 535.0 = 7.10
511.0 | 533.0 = 7.07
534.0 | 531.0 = 7.14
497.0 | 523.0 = 7.04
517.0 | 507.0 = 7.07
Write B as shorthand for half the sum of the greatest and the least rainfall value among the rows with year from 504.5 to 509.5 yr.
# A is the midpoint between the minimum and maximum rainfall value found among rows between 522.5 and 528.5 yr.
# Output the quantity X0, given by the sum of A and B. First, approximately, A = 199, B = 199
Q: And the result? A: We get 398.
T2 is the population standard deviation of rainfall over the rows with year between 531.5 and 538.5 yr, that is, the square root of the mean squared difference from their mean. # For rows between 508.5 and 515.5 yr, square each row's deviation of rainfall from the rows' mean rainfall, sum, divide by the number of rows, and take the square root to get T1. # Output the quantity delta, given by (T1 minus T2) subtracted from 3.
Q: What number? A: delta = 3.8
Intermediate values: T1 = 1.2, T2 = 2.0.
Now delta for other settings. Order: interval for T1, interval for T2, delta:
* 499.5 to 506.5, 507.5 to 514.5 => 2.9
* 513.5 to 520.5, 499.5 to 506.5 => 3.7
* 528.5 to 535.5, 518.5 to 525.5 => 2.3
